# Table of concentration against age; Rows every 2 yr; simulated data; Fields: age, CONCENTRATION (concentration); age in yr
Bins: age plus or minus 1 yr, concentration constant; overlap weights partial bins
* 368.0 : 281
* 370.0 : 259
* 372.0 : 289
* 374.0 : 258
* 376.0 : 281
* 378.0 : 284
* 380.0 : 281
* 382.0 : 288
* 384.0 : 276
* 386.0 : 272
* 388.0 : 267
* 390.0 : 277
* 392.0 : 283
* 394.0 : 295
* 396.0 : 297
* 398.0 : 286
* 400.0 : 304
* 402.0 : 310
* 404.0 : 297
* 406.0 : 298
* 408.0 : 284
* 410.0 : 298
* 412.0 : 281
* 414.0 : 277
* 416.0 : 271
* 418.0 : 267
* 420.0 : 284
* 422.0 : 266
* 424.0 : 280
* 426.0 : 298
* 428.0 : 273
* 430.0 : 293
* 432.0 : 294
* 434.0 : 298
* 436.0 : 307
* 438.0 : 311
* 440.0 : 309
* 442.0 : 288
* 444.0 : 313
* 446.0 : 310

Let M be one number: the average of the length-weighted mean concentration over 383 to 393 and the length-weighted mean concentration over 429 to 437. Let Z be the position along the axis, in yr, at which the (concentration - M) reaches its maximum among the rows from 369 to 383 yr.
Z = 372.0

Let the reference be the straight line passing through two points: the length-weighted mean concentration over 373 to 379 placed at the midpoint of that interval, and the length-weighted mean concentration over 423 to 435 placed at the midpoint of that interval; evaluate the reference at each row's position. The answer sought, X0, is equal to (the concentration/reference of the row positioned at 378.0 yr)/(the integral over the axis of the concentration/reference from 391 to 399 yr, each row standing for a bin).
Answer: 0.124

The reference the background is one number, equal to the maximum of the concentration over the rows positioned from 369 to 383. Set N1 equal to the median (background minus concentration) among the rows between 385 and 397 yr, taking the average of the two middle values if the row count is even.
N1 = 9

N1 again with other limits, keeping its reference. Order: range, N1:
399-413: -9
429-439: -9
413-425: 15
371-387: 8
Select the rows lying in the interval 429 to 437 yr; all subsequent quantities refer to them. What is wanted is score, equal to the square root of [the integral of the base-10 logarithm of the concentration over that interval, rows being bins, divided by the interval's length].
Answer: 1.57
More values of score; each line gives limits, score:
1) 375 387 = 1.56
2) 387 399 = 1.57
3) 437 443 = 1.58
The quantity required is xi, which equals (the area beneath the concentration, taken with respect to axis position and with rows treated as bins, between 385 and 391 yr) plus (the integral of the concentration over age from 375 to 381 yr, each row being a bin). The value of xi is 3324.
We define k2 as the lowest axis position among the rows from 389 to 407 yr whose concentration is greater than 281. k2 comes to 392.0 yr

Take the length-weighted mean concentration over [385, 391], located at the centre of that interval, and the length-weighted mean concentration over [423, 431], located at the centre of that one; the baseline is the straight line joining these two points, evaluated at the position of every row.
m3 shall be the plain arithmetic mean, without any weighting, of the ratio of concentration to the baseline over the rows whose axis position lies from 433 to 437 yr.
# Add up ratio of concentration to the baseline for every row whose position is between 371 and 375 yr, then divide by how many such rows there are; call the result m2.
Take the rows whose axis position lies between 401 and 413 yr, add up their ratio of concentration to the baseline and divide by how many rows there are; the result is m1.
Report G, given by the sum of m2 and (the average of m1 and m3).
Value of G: 2.08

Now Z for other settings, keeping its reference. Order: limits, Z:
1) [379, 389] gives 382.0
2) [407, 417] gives 410.0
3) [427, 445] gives 444.0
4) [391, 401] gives 400.0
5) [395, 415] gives 402.0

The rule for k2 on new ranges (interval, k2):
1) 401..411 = 402.0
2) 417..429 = 420.0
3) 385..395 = 392.0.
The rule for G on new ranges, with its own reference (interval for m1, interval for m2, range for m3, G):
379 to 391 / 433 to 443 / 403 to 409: 2.08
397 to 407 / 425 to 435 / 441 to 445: 2.07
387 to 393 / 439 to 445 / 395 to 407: 2.09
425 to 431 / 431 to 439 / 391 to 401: 2.08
